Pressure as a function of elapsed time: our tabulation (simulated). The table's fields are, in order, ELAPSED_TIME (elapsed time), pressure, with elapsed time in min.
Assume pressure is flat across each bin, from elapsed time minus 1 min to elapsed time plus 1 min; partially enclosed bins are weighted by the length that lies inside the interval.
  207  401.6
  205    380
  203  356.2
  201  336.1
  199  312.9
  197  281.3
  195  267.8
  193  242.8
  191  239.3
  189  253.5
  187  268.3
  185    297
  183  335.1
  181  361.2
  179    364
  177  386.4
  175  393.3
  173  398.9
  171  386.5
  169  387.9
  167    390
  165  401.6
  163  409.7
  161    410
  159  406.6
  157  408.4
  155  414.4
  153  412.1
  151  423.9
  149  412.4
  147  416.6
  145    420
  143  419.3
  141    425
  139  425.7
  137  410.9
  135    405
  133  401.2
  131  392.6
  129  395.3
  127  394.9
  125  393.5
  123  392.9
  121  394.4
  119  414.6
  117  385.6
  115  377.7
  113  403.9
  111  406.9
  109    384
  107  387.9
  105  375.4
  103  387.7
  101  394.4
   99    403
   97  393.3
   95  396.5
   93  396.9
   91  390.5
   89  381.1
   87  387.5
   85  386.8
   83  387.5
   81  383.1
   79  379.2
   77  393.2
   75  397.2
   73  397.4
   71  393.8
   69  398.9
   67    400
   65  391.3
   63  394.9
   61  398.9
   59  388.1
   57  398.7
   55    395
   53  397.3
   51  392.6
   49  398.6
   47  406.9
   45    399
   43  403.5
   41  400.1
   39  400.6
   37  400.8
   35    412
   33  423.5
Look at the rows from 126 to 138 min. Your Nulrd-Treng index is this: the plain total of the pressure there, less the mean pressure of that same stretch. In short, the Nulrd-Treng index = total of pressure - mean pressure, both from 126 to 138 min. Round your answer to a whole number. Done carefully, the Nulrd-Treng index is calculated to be 2000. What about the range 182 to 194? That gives 1363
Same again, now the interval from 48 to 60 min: 1975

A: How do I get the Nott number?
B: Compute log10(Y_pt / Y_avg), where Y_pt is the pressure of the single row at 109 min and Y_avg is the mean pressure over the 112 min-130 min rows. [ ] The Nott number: -0.012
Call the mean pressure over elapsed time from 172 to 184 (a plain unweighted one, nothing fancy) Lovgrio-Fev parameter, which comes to 373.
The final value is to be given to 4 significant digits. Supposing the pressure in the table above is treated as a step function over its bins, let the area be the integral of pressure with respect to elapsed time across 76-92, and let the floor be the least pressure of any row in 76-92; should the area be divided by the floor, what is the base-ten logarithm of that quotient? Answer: 1.212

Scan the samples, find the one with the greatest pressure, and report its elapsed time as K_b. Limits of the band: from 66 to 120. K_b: 119 min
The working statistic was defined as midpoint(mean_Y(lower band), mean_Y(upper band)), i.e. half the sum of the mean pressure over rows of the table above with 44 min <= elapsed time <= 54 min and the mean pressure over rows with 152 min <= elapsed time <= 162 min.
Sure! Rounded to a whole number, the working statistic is 405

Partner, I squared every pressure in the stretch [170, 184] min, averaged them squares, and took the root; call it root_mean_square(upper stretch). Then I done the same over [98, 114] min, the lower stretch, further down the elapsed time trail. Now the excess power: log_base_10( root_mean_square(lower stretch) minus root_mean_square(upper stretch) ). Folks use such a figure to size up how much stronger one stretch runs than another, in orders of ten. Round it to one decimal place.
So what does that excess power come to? 1.2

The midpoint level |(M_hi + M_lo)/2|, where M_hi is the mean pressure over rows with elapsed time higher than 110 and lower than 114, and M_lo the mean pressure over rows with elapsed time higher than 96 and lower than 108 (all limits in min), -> 398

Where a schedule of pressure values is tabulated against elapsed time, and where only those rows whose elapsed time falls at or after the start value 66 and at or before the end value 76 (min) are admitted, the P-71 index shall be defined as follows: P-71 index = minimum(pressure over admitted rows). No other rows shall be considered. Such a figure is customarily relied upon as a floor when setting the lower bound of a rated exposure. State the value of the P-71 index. 393.8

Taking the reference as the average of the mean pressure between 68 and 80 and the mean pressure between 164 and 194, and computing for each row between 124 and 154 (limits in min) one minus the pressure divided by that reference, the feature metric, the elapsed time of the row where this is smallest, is 139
